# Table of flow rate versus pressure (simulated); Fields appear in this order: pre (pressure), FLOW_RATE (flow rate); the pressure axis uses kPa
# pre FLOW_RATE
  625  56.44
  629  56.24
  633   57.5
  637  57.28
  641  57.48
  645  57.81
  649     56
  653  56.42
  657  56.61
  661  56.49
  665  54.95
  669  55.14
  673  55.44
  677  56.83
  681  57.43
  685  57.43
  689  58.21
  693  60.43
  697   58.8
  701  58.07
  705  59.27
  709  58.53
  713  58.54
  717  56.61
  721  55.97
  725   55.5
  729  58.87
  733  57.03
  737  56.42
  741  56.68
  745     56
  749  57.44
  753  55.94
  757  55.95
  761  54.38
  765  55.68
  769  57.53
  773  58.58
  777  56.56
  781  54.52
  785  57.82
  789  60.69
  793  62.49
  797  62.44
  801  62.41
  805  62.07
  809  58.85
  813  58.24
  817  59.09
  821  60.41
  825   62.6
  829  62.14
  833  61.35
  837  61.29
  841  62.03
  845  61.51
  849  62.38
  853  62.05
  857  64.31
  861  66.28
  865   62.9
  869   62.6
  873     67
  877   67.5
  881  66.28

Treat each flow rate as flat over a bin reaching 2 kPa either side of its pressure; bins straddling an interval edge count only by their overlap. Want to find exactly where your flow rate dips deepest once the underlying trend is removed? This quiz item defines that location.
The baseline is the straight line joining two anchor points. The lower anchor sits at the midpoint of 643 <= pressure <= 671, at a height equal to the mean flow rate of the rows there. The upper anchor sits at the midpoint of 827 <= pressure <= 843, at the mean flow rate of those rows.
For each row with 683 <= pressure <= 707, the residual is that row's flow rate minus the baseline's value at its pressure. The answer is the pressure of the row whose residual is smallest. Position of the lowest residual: 685 kPa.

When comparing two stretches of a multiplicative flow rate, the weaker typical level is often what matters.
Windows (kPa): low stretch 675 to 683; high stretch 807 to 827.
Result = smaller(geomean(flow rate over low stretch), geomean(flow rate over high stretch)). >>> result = 57.1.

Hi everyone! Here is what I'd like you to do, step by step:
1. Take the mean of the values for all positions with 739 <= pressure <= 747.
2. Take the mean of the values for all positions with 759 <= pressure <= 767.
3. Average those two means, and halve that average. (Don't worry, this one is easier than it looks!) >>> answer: 27.8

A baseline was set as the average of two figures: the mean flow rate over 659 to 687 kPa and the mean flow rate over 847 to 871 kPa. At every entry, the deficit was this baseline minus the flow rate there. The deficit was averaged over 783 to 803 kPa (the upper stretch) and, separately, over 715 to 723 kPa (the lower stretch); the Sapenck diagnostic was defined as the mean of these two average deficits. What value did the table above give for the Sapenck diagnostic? 1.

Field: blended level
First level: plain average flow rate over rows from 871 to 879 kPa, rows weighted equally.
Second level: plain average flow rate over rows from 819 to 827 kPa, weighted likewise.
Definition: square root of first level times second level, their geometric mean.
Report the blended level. 64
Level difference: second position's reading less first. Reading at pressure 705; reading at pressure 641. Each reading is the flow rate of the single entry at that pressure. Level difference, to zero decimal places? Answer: -2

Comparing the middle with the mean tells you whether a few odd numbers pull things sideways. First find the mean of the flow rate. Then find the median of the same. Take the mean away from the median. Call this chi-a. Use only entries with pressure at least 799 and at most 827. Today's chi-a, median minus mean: -0.11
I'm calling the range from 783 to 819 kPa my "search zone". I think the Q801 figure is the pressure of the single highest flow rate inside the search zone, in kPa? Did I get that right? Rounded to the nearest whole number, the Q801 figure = 793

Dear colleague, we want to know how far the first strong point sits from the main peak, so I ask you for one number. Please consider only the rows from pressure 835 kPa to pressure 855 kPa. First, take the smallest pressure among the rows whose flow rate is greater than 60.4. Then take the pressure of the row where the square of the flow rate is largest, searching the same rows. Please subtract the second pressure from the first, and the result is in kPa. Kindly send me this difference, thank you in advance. -12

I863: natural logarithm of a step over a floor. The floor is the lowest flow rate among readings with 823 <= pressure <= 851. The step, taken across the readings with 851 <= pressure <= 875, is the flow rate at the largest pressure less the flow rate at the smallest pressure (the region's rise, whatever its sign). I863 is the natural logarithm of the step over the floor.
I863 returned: -2.5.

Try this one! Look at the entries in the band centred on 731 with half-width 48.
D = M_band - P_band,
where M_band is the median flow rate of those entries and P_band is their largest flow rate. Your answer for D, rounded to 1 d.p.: -3.2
